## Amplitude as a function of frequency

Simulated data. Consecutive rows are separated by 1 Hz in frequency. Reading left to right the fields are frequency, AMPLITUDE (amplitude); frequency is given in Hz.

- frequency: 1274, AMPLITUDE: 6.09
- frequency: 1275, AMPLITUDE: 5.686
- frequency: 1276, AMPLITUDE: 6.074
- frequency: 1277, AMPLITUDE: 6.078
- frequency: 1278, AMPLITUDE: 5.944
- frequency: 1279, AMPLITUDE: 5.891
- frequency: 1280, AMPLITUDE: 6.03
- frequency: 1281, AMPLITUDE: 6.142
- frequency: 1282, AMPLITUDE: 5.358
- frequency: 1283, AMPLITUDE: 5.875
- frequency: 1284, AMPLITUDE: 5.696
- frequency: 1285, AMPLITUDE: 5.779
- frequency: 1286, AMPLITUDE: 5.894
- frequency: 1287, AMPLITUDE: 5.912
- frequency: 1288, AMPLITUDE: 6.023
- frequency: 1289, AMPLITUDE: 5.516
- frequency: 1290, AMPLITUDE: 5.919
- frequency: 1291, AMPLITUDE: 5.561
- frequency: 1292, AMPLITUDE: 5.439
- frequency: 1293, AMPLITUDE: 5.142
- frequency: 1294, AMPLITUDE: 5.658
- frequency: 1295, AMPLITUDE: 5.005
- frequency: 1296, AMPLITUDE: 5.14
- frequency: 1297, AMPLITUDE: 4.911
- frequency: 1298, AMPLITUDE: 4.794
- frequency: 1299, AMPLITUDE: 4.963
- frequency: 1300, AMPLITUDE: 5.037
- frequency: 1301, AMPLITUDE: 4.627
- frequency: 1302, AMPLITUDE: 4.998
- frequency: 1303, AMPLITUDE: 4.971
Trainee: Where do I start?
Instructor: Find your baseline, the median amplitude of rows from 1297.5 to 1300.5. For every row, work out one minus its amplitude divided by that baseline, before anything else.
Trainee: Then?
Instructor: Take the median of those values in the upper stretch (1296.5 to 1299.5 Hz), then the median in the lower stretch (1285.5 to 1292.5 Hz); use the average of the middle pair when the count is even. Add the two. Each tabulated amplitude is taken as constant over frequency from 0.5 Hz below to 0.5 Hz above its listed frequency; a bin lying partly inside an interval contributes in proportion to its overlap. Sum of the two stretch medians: -0.18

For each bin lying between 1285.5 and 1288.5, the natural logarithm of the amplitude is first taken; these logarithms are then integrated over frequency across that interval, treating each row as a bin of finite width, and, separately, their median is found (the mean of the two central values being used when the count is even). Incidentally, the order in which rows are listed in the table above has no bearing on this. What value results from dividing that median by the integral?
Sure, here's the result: 0.332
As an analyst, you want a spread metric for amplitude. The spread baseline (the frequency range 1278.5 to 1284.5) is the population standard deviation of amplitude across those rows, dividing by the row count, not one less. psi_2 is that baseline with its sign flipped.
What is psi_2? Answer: -0.25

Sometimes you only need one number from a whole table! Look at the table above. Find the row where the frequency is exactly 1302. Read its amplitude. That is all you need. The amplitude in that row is 4.998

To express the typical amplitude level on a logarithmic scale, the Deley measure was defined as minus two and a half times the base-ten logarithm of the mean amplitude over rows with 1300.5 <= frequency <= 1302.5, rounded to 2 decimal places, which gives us -1.71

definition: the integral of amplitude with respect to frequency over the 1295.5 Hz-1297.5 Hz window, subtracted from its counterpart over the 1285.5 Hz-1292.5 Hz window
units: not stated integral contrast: 30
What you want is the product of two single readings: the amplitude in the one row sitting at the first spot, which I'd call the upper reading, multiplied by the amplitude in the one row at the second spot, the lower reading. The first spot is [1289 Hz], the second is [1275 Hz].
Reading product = 31.4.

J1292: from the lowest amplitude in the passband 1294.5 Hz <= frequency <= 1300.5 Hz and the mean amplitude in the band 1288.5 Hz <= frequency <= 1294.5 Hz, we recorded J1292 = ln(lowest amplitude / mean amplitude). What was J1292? -0.144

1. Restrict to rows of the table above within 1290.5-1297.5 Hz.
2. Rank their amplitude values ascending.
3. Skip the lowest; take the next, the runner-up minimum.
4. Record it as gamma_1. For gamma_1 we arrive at 5.005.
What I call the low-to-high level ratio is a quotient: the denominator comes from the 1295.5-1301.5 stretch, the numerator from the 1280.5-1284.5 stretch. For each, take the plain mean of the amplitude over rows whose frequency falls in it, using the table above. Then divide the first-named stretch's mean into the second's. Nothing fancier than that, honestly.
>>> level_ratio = 1.17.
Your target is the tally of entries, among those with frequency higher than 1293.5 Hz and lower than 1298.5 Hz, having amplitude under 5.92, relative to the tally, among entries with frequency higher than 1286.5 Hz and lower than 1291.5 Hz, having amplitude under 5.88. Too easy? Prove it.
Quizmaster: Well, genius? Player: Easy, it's 2.5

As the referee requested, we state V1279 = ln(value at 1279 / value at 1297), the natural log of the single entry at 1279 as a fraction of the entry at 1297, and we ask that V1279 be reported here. 0.18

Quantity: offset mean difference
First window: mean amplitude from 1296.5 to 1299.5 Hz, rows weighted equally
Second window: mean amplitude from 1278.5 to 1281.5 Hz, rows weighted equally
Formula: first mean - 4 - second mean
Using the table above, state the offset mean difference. -5.1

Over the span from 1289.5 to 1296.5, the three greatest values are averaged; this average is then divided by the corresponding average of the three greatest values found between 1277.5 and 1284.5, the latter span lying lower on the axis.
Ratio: 0.95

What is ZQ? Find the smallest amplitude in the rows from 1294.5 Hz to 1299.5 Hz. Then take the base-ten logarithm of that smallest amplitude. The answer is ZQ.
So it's 0.681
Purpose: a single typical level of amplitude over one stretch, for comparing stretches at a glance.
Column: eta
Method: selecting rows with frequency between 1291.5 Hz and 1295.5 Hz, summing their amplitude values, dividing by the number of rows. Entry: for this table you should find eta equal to 5.3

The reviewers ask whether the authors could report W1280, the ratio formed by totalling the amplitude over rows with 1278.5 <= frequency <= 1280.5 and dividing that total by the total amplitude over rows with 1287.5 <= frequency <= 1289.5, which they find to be 1.03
